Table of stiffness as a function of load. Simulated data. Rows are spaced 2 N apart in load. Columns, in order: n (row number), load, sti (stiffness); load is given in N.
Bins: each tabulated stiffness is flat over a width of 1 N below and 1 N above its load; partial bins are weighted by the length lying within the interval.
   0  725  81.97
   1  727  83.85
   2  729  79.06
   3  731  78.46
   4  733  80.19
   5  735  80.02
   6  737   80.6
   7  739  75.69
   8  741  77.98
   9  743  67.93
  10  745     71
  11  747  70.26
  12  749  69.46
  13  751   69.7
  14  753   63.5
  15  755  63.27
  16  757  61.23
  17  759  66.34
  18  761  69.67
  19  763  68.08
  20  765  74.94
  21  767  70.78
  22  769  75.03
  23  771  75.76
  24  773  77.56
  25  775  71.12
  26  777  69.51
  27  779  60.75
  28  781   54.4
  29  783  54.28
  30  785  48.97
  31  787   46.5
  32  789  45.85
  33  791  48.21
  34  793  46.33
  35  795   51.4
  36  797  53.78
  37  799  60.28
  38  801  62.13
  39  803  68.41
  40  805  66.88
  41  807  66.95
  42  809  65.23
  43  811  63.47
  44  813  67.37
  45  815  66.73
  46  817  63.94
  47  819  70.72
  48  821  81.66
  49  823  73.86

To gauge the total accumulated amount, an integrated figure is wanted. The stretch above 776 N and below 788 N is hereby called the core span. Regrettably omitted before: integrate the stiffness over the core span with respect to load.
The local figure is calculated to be 669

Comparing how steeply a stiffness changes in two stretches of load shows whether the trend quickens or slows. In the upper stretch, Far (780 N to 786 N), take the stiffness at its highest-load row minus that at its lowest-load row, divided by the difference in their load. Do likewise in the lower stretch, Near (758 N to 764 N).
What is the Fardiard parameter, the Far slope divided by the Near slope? -3.1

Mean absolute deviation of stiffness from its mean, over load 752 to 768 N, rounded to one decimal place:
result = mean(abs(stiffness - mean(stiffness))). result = 3.6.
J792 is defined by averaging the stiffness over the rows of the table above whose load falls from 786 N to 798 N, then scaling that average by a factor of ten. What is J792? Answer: 487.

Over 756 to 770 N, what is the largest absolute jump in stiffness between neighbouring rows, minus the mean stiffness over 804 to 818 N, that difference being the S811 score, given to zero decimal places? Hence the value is -59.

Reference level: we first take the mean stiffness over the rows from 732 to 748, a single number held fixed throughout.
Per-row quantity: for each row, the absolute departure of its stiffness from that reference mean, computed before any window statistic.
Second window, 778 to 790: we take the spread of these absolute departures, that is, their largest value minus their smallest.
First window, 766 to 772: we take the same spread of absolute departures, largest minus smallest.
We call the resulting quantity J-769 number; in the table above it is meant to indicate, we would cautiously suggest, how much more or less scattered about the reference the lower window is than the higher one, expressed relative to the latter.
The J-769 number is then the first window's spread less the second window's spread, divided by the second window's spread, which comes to -0.71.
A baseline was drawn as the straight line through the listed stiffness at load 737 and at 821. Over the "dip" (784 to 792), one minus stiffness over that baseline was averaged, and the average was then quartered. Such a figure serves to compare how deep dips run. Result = 0.104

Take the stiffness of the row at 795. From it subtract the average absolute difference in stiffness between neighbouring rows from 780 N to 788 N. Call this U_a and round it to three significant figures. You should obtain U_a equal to 48.8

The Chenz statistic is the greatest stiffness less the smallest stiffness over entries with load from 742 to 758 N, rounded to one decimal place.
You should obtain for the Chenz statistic 9.8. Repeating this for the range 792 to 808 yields 22.1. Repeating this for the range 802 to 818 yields 4.9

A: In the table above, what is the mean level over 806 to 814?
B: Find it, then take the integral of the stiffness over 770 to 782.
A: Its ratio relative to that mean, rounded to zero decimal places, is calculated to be 12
